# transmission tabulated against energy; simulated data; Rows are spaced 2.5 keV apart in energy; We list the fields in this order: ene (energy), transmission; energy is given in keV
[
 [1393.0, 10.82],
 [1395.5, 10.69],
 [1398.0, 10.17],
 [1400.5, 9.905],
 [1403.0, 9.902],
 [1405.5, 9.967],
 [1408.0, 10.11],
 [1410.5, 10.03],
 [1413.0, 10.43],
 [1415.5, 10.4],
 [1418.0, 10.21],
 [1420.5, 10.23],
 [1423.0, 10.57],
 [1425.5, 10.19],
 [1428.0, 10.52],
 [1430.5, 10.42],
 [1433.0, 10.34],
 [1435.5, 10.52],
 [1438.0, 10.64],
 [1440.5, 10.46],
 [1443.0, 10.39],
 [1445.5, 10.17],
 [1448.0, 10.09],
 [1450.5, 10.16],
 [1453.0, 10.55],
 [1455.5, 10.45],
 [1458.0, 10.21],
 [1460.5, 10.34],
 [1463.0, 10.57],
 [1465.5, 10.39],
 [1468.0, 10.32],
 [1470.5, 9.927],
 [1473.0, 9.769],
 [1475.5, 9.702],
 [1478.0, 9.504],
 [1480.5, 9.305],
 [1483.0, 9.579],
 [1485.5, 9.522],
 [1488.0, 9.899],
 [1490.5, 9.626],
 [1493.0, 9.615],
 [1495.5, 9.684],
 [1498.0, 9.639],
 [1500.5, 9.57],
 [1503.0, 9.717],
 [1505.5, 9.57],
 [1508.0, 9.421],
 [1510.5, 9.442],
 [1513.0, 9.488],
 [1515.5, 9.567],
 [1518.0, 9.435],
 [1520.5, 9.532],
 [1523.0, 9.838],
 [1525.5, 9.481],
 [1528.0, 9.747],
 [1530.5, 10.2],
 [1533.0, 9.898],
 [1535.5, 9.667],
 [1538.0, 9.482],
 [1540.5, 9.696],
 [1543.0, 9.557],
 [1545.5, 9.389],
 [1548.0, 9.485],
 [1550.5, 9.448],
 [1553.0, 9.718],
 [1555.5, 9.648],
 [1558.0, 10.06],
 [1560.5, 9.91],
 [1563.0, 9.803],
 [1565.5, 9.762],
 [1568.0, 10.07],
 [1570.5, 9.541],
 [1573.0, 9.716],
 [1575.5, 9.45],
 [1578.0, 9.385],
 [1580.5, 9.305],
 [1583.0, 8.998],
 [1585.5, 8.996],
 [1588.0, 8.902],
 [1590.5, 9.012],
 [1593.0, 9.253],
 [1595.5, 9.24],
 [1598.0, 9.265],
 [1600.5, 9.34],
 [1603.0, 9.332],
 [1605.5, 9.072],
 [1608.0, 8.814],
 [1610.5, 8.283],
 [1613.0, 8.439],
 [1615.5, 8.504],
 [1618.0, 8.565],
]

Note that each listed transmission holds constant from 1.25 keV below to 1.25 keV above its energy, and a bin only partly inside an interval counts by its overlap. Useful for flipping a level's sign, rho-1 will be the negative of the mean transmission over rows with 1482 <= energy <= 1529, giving -9.6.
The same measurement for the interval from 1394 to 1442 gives -10.3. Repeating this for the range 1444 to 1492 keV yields -10.0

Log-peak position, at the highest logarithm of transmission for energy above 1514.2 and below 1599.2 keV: 1530.5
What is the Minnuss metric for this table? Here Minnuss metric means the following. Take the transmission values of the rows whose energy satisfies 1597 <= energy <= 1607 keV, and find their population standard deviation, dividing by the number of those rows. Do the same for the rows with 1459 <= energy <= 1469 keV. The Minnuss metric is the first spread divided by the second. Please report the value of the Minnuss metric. 1.10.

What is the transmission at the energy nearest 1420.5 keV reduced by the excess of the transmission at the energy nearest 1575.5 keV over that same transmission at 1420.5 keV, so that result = 11.0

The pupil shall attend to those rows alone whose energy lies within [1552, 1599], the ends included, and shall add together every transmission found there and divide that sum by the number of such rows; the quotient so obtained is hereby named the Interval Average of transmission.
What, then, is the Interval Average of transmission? 9.5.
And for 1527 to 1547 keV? 9.7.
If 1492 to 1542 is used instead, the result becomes 9.6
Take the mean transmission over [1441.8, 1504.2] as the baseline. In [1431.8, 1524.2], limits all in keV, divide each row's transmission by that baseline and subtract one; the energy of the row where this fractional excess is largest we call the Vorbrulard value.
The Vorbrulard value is 1438.0 keV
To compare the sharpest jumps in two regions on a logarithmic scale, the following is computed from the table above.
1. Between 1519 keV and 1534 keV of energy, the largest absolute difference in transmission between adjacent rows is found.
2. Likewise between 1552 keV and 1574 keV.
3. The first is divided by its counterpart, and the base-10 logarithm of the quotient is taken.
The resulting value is -0.067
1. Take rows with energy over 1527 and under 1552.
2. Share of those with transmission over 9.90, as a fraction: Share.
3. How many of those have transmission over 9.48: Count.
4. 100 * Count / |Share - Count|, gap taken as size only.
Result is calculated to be 101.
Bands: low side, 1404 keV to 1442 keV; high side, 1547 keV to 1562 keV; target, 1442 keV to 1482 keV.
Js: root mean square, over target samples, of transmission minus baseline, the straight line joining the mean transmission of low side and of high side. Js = 0.33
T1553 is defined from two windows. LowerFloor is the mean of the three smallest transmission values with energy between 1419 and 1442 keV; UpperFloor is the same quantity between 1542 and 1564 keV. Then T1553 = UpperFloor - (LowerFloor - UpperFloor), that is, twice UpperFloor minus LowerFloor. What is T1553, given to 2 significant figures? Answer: 8.6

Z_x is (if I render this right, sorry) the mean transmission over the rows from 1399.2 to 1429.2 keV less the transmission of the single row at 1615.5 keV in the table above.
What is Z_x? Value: 1.70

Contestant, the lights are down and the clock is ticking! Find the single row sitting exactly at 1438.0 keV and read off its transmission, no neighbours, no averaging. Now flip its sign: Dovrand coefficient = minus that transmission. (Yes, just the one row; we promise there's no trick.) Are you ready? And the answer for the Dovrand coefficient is -10.6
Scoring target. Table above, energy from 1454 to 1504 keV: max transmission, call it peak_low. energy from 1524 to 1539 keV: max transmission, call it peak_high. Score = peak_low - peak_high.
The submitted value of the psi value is 0.4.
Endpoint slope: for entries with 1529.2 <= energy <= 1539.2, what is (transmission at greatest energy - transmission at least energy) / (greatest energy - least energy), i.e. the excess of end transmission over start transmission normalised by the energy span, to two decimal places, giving -0.10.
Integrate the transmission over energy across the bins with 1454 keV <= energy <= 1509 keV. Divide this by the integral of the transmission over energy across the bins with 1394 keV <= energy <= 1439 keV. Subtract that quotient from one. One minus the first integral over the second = -0.17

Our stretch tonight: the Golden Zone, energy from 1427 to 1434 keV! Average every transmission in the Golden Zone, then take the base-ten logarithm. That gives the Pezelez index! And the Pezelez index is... 1.02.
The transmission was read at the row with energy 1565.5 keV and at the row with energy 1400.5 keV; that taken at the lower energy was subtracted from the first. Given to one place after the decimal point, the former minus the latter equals -0.1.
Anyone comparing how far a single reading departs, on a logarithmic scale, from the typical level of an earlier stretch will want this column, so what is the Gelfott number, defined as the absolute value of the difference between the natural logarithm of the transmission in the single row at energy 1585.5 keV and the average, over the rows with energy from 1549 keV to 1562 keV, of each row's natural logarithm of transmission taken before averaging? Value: 0.081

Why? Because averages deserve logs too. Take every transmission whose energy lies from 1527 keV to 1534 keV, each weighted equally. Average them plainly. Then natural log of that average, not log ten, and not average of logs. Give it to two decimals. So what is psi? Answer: 2.30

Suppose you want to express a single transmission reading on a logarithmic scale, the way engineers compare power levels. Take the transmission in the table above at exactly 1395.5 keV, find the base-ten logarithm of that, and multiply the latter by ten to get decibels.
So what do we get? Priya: 10.3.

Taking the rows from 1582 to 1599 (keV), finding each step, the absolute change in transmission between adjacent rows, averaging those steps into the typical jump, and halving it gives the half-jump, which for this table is 0.04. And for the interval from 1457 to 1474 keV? 0.10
